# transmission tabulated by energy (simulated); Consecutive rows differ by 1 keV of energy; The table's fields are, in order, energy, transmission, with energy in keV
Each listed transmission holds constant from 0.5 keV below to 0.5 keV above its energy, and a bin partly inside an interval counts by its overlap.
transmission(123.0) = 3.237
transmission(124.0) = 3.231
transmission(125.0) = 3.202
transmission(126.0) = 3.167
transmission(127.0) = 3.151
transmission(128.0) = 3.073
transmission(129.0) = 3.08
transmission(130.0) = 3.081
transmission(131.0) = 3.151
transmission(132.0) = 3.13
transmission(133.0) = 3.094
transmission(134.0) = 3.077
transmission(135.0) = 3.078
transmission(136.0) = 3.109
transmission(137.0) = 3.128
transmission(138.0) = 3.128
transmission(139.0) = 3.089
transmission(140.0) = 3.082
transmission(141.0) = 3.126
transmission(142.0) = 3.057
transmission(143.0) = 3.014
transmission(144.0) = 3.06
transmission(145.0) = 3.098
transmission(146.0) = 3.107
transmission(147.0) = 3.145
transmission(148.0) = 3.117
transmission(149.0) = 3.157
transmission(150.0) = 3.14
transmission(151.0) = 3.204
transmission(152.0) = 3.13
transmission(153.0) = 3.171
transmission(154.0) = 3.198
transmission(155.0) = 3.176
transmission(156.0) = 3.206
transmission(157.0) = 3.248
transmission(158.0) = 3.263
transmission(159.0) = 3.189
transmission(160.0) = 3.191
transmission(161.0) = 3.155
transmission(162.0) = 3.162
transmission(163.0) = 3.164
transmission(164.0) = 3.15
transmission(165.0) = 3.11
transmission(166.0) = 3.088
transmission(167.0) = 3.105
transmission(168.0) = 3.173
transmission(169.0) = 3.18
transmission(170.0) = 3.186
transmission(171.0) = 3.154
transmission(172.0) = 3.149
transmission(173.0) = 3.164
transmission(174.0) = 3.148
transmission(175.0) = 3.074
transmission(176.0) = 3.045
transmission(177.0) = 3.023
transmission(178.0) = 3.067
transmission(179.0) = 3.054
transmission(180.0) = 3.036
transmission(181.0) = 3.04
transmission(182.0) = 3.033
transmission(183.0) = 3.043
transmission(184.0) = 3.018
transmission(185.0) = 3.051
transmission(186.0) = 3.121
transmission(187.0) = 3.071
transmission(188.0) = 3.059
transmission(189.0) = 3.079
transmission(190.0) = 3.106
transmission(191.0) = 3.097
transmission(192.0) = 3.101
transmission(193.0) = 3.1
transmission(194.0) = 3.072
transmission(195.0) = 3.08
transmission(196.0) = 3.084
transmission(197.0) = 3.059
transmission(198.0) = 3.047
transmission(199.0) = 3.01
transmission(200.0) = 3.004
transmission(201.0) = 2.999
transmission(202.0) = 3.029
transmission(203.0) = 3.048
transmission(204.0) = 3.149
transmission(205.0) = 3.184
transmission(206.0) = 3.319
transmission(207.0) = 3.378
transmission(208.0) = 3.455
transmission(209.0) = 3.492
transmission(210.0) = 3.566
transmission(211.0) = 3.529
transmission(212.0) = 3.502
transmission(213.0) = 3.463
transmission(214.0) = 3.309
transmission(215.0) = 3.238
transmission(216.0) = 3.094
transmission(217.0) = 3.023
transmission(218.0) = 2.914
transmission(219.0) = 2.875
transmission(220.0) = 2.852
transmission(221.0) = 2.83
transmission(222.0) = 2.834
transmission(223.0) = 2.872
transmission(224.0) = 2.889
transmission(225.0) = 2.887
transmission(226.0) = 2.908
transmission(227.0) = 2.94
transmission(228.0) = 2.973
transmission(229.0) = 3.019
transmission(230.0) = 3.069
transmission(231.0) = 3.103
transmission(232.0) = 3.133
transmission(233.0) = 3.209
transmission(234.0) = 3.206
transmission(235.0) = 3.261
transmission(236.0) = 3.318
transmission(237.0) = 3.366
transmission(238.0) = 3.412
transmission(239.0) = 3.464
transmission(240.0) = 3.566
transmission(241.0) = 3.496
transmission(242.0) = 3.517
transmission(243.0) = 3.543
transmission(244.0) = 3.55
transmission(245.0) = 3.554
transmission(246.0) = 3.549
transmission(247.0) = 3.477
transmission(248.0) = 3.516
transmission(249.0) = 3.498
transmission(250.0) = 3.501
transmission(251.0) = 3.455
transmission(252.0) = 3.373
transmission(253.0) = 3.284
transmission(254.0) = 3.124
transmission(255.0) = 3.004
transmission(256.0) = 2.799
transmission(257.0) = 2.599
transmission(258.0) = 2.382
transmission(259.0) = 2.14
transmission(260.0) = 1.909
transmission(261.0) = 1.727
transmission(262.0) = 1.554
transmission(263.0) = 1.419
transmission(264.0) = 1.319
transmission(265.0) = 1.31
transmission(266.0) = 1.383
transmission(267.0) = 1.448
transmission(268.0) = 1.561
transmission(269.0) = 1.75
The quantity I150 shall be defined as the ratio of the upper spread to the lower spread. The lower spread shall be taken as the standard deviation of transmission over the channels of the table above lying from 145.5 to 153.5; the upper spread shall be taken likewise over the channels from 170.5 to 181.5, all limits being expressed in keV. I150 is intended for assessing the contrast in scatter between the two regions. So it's 1.8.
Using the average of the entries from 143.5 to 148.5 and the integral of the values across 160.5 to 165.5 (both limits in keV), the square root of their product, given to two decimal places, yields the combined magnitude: 6.99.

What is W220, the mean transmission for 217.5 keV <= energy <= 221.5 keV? 2.9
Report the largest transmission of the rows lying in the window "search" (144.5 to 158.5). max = 3.263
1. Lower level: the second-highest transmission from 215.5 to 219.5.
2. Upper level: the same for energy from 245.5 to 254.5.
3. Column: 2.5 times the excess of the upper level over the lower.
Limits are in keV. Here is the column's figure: 1.2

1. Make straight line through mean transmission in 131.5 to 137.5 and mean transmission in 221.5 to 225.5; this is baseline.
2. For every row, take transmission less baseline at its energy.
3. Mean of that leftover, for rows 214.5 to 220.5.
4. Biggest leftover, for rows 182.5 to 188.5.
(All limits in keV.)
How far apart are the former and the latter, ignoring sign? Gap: 0.04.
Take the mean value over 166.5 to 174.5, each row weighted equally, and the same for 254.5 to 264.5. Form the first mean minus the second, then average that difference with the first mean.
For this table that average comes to 2.11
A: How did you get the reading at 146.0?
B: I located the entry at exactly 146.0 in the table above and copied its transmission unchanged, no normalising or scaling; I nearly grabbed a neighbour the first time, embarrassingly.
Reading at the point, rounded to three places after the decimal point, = 3.107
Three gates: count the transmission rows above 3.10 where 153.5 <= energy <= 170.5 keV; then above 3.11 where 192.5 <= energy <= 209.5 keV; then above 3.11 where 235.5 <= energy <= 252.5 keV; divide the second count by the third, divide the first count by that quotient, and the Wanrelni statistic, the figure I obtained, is 45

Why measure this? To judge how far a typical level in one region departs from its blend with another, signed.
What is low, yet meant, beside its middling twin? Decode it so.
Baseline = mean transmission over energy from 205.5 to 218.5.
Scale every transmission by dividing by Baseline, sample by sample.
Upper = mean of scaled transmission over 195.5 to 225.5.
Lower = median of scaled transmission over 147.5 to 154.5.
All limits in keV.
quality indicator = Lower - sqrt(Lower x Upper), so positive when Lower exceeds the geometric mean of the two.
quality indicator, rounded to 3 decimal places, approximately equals 0.004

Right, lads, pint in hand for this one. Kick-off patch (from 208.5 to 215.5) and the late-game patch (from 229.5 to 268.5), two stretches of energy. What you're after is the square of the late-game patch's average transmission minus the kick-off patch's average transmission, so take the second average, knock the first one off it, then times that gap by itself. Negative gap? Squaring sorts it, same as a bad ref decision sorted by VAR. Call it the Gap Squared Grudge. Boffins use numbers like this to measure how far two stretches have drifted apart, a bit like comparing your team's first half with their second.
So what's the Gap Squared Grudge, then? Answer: 0.35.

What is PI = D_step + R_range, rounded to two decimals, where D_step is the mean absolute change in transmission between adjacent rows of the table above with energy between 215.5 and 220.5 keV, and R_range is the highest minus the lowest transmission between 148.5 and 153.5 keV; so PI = 0.13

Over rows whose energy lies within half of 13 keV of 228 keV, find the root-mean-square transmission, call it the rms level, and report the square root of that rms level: 1.73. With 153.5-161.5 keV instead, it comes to 1.79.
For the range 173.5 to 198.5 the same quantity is 1.75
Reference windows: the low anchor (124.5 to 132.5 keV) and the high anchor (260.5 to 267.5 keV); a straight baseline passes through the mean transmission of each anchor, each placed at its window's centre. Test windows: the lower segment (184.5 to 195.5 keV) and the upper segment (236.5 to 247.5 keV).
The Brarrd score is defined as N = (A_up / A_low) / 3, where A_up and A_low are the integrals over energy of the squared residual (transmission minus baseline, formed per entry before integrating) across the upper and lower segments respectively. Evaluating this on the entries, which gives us 2.0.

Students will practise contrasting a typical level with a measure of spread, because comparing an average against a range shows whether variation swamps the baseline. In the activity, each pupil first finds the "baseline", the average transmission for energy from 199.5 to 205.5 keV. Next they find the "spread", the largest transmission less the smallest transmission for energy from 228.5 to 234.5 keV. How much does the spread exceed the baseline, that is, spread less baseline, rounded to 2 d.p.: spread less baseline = -2.88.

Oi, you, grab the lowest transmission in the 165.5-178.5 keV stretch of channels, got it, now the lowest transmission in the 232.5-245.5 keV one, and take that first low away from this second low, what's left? 0.18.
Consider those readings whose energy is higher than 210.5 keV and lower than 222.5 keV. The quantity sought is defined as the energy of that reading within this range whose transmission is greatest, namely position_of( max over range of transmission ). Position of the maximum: 211.0 keV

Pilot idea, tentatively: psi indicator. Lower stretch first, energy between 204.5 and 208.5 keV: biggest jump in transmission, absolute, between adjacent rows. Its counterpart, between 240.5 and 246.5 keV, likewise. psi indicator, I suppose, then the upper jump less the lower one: -0.11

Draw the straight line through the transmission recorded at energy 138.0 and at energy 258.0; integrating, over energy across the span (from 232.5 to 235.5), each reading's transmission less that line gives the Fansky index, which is 2.1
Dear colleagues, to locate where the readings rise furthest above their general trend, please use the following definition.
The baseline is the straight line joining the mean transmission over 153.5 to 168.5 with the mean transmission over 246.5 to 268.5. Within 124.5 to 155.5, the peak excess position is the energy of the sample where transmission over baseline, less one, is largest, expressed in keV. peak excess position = 154.0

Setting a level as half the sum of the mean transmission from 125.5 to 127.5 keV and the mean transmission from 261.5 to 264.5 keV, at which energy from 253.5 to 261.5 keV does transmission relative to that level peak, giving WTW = 254.0 keV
